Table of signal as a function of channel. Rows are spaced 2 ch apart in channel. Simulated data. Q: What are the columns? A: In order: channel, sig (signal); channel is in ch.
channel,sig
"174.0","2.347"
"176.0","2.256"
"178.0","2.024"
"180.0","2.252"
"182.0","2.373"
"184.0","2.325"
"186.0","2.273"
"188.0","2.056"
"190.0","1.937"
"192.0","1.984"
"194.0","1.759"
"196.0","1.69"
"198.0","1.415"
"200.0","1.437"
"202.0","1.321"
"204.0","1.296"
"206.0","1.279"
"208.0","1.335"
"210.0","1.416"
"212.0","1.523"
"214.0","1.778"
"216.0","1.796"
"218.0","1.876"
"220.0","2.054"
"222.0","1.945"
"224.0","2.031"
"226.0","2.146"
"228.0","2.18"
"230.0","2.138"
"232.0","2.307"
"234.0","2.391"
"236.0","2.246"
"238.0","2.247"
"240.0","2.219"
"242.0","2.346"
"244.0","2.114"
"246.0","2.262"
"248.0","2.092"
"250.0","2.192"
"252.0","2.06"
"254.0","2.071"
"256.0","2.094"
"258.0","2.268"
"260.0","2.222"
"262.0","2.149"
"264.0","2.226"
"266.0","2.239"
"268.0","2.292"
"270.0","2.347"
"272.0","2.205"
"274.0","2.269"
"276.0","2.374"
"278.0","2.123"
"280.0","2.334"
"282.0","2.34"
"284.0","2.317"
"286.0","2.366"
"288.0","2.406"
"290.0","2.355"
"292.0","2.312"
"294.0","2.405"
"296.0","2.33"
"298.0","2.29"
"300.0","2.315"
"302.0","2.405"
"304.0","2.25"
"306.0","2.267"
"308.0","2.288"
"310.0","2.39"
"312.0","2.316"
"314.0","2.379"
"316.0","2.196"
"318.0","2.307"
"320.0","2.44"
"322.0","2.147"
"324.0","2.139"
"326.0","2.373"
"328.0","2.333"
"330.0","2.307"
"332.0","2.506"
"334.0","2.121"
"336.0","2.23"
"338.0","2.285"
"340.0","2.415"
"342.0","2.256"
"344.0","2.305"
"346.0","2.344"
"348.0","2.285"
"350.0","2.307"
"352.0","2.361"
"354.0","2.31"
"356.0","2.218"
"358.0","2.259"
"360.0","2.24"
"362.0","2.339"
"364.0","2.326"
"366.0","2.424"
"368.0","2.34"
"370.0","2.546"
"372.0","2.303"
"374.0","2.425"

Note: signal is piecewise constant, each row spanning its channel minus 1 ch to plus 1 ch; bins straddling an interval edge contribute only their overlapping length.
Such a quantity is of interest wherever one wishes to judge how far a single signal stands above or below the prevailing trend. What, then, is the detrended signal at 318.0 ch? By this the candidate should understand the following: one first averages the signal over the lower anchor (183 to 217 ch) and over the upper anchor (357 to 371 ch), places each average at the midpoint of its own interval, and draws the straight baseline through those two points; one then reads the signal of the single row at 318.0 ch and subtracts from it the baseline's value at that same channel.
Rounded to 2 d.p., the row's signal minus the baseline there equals 0.14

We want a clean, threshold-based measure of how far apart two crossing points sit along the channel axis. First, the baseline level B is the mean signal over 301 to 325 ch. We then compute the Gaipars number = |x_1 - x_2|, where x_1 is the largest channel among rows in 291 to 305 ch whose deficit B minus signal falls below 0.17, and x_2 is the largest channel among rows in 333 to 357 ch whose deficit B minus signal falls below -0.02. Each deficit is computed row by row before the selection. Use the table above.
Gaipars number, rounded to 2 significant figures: 48 ch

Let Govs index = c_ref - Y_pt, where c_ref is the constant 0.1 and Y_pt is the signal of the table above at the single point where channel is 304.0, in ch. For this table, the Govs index -2.15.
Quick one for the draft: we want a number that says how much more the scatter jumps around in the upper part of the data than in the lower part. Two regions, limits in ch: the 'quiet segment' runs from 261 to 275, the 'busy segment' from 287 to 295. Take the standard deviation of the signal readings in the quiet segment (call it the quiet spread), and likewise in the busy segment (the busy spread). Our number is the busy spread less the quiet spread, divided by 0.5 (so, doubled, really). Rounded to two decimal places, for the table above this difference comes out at -0.04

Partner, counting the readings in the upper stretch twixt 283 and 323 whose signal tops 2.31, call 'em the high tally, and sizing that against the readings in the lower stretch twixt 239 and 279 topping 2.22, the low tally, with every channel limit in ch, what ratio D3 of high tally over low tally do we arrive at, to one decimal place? 1.3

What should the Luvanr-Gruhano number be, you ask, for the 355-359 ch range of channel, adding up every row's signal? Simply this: 4.48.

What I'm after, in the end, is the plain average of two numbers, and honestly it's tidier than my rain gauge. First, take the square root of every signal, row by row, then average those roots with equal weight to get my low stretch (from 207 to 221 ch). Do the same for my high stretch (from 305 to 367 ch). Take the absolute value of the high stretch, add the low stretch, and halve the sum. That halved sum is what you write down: 1.41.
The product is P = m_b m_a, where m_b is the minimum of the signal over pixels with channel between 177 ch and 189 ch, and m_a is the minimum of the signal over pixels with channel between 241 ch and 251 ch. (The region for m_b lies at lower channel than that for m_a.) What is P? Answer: 4.2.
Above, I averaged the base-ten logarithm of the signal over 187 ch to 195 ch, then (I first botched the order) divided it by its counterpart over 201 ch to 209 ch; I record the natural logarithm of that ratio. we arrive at 0.90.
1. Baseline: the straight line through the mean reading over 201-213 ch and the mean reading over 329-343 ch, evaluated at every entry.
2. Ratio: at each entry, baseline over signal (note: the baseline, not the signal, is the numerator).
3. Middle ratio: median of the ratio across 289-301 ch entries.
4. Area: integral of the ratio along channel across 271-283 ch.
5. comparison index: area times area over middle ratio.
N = 114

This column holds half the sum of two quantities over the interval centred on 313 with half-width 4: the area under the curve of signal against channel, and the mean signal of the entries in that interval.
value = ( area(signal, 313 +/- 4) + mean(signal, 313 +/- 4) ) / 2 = 10.4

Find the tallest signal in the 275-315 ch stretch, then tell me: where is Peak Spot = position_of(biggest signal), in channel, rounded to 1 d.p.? 288.0 ch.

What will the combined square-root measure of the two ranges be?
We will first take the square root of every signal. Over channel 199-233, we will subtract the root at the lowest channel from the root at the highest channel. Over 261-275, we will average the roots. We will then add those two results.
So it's 1.82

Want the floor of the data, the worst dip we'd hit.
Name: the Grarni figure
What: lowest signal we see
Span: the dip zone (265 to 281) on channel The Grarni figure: 2.123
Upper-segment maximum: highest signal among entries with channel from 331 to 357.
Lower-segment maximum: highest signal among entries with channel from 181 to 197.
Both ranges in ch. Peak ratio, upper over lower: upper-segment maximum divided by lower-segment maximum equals 1.06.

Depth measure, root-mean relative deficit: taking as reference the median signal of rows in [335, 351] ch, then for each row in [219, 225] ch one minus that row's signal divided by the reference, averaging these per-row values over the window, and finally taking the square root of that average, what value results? 0.35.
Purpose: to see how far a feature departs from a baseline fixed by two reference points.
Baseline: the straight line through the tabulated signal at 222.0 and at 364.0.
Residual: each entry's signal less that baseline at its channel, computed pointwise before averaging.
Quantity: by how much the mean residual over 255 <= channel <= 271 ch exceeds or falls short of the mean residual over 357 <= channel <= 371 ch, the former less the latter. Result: 0.15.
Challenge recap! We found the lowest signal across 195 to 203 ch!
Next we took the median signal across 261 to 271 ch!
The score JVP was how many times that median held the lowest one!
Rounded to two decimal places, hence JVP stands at 1.69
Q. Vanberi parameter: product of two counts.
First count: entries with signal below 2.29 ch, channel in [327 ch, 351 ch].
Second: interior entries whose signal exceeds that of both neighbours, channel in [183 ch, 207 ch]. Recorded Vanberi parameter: 10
